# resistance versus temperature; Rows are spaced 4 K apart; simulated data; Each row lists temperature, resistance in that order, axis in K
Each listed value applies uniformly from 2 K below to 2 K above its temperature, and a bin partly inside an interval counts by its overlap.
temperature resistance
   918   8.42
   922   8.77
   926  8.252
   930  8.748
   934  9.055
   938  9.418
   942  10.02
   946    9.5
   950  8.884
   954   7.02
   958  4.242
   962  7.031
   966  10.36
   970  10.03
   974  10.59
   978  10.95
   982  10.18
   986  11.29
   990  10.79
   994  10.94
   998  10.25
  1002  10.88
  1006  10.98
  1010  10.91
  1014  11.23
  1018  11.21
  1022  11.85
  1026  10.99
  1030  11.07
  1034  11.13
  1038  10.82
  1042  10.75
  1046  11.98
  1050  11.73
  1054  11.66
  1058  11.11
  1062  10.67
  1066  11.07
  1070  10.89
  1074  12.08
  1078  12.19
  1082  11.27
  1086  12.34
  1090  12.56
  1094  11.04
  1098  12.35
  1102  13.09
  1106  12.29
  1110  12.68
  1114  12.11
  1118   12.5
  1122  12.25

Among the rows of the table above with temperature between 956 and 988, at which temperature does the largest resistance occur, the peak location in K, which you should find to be 986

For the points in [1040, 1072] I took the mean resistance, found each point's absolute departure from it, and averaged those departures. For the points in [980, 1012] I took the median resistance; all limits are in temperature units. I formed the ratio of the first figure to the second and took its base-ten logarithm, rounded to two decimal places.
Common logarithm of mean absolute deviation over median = -1.42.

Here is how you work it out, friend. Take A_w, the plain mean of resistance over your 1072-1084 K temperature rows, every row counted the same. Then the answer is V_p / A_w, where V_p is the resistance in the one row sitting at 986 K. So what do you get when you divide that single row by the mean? 0.95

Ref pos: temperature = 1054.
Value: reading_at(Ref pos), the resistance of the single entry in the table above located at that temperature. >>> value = 11.66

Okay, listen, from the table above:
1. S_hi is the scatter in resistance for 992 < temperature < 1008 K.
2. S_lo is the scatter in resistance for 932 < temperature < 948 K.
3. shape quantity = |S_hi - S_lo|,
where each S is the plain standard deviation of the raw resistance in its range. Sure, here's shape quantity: 0.05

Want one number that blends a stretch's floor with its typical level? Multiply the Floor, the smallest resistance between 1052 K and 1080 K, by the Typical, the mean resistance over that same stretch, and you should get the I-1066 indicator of 121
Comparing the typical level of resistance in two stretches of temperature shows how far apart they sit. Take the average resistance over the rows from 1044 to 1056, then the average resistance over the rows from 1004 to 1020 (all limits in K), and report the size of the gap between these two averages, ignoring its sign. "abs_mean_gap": 0.71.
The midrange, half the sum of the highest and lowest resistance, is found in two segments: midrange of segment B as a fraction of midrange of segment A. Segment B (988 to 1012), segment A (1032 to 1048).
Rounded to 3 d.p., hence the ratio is 0.934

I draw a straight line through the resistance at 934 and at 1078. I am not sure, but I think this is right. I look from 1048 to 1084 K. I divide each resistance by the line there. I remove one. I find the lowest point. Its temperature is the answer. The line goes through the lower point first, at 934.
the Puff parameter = 1062 K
